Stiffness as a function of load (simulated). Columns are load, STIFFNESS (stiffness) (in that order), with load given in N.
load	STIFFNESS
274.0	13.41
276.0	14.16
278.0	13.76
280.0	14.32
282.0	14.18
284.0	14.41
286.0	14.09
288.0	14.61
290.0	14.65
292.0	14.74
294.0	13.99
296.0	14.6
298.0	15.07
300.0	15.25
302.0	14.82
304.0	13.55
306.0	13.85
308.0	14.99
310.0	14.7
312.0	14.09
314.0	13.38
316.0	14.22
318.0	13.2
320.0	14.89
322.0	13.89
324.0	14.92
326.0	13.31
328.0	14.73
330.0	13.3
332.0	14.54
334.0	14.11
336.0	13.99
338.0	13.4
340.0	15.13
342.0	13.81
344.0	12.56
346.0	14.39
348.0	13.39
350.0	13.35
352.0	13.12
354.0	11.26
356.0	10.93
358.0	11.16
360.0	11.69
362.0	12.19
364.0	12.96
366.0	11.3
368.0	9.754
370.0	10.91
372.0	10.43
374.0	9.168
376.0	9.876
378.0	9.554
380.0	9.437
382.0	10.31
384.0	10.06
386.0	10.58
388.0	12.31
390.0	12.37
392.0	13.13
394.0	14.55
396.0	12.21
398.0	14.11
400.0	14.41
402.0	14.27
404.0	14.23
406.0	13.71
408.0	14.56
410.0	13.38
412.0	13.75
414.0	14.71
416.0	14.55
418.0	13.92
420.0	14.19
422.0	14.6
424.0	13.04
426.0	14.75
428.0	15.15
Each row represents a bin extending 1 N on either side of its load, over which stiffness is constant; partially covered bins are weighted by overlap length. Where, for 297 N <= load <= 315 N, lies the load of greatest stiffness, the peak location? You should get 300.0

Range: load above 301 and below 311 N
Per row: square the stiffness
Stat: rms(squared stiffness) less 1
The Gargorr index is 207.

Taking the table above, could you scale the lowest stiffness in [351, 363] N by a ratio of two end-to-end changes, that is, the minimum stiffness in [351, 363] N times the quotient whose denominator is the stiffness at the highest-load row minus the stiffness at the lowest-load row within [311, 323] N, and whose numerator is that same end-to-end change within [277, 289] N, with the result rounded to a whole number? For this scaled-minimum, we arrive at -46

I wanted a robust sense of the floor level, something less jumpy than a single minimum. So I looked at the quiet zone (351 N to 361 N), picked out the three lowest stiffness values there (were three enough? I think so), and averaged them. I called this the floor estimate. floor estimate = 11.1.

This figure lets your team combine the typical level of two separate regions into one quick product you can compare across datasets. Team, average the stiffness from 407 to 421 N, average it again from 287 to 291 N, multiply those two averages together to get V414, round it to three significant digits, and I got 207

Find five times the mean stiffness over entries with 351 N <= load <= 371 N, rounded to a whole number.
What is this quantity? 58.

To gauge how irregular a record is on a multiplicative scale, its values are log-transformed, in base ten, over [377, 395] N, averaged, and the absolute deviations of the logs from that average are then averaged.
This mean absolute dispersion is 0.058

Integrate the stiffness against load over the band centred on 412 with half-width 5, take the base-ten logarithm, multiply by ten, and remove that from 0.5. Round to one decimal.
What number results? -21.0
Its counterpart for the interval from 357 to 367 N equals -20.2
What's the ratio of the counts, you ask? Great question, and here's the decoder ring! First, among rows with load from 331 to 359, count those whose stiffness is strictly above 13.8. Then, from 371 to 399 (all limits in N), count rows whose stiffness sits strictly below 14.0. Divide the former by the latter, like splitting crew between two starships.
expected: 0.5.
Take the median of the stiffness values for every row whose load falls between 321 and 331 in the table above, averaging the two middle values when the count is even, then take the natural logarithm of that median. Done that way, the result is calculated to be 2.63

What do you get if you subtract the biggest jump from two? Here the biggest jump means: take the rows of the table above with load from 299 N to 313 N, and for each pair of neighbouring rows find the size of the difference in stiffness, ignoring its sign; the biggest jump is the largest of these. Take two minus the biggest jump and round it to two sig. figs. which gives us 0.73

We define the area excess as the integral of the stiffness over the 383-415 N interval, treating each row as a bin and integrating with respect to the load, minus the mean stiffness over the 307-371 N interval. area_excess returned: 411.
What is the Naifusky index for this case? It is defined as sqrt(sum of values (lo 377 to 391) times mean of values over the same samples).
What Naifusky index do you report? 28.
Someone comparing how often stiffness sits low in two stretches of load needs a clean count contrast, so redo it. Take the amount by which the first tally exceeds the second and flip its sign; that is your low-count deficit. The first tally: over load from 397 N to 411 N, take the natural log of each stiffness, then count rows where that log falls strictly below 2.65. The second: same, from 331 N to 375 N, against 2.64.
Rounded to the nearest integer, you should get 15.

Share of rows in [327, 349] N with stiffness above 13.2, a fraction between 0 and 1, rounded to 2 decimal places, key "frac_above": 0.91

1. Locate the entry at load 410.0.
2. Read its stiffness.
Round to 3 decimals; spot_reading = 13.380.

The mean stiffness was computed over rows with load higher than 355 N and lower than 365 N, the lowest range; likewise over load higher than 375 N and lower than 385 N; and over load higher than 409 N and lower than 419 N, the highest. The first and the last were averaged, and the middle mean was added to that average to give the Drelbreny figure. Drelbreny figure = 22.8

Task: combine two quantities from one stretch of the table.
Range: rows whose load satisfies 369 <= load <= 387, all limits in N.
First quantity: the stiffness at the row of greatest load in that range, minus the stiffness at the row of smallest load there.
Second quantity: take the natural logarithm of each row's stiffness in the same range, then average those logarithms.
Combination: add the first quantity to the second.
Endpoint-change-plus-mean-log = 2.0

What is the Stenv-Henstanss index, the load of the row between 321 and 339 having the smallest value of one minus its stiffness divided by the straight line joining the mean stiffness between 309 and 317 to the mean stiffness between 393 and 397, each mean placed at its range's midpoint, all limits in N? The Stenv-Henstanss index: 324.0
